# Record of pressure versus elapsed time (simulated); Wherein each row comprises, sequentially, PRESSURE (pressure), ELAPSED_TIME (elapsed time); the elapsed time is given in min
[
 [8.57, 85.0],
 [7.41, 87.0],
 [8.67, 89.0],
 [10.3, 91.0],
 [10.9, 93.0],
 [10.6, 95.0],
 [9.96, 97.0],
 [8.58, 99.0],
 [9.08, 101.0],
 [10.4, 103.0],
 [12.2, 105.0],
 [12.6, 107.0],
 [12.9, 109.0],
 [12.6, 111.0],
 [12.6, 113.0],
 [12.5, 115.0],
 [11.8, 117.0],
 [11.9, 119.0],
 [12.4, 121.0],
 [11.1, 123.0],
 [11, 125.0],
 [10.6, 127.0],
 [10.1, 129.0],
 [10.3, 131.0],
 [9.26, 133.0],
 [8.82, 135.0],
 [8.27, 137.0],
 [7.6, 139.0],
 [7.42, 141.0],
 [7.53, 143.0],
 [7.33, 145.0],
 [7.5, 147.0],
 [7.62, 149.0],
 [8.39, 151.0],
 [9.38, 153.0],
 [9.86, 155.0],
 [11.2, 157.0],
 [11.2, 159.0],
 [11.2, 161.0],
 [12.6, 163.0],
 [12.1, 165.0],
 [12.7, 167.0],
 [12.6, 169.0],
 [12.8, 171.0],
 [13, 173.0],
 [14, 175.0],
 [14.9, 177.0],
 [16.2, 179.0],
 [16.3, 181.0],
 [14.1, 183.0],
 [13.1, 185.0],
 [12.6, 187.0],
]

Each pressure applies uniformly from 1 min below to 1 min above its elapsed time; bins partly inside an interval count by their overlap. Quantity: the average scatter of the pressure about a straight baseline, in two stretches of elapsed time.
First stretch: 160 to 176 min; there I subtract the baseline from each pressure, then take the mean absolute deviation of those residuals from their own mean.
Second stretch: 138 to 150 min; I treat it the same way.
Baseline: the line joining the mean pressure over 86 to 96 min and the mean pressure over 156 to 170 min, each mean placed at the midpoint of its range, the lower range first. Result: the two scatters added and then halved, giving 0.27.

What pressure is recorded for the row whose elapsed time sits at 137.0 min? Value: 8.27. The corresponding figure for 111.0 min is 12.6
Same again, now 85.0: 8.57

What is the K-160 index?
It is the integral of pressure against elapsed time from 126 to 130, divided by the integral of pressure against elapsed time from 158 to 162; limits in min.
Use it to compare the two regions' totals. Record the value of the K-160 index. 0.92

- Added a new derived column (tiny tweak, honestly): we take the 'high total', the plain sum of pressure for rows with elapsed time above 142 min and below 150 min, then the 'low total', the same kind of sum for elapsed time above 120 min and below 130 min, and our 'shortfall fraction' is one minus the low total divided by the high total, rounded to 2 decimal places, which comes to -0.84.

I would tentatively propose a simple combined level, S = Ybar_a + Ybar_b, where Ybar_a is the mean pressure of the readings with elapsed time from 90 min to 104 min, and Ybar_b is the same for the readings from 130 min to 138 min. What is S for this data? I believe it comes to 19.1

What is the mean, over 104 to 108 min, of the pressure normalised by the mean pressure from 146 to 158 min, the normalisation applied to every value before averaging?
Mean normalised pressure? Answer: 1.38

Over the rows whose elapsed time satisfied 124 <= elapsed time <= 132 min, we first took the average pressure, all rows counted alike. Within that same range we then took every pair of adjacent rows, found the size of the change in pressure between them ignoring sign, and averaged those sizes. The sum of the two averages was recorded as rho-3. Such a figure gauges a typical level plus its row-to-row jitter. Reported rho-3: 11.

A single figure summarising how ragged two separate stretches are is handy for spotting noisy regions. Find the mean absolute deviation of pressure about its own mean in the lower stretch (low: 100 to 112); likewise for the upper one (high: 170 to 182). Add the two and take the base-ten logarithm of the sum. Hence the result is 0.40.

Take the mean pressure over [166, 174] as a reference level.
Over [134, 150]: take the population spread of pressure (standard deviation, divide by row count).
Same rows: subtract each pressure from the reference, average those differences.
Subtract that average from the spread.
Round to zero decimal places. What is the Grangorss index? -5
